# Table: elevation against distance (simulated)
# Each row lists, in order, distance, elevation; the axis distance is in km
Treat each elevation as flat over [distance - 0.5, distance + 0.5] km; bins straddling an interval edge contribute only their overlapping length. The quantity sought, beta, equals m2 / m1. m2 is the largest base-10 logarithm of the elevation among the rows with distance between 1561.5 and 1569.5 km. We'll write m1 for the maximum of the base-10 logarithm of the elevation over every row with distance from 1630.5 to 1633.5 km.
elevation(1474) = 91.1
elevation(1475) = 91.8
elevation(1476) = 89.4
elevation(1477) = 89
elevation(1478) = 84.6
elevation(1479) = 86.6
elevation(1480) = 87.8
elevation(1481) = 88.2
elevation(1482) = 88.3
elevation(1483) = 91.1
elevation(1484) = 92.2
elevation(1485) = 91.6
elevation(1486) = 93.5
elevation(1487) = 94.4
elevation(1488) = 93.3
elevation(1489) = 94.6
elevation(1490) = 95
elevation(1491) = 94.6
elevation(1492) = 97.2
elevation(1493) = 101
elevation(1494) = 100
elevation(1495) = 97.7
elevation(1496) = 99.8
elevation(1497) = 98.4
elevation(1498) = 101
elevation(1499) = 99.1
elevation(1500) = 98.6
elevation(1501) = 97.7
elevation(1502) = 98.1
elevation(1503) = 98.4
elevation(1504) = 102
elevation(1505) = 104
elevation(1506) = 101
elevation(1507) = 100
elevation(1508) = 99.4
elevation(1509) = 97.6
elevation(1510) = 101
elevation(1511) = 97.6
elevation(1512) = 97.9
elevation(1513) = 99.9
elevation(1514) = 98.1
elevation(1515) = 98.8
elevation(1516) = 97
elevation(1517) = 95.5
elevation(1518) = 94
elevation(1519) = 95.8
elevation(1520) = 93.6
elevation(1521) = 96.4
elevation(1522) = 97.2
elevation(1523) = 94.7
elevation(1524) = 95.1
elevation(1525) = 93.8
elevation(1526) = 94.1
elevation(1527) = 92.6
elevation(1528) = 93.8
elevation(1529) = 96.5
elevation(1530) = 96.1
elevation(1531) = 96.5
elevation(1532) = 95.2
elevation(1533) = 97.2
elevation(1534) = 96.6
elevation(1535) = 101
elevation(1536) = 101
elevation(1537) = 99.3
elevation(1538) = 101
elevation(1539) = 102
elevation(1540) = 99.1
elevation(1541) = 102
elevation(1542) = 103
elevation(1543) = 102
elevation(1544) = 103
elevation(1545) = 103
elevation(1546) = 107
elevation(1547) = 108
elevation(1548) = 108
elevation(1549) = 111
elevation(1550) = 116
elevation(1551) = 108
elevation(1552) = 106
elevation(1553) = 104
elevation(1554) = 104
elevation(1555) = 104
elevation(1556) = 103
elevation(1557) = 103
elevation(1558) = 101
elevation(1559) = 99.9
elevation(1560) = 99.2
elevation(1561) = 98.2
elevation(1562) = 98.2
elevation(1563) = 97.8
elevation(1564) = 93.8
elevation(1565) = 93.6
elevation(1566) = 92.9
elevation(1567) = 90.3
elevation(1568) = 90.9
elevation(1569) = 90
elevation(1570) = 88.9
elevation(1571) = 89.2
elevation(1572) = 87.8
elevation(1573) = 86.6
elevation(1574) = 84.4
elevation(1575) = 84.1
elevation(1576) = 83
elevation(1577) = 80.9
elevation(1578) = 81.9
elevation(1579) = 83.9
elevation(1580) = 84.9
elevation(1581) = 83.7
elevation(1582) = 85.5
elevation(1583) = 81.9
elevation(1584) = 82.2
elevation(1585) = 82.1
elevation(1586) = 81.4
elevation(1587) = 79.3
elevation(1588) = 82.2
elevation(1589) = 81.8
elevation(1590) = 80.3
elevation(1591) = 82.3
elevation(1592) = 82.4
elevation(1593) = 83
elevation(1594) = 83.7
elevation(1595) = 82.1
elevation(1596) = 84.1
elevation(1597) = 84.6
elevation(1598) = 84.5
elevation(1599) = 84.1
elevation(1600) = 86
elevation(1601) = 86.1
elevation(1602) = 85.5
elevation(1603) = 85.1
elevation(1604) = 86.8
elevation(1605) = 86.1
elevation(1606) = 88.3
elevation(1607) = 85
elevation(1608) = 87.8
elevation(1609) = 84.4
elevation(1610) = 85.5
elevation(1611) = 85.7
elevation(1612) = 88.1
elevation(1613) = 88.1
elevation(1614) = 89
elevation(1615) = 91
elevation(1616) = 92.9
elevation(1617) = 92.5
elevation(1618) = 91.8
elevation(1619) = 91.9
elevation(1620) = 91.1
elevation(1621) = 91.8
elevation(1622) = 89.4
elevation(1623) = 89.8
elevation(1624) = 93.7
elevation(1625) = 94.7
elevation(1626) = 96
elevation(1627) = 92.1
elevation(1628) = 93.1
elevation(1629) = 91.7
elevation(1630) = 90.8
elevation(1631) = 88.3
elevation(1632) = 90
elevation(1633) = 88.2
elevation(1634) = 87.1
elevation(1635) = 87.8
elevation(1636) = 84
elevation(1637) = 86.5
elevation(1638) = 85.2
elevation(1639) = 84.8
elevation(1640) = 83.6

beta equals 1.02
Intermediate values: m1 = 1.95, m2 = 1.99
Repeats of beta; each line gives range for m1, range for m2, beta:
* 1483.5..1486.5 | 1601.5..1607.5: 0.99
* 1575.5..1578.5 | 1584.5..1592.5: 1.00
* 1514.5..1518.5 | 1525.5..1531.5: 0.99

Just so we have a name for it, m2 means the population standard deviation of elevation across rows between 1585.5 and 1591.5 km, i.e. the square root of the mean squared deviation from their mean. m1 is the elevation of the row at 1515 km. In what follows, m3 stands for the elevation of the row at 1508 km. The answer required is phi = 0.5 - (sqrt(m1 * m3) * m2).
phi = -107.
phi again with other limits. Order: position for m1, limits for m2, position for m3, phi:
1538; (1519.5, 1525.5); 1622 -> -123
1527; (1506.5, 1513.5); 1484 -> -116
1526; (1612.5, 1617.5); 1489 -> -178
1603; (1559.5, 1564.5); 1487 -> -168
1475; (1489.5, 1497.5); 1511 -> -205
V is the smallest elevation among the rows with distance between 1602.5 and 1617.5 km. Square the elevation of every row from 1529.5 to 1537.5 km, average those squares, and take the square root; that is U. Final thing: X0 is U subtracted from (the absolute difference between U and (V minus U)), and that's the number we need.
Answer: 13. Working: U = 97.9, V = 84.4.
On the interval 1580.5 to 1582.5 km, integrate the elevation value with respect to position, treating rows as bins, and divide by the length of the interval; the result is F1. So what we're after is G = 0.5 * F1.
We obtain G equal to 42.3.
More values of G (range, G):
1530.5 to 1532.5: 47.9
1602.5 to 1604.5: 43.0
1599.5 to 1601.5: 43.0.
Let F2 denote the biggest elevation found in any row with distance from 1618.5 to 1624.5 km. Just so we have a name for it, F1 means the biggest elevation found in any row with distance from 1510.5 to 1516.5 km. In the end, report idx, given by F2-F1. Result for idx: -6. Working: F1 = 99.9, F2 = 93.7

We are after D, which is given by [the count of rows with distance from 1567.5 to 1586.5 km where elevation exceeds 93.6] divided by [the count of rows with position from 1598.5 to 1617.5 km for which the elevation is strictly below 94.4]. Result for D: 0.0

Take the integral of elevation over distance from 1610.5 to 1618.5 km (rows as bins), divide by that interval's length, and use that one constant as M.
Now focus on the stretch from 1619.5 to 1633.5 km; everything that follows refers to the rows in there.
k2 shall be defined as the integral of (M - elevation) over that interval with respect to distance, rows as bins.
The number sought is -22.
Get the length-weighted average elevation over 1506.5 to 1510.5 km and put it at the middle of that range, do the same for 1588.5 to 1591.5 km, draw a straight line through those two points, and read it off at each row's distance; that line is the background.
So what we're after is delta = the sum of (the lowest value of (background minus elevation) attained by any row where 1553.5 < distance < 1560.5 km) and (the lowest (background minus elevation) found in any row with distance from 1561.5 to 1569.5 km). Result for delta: -25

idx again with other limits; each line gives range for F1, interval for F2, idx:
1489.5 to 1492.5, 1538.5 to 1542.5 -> 6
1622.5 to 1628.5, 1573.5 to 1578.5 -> -12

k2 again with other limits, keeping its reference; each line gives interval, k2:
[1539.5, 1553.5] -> -222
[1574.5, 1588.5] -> 101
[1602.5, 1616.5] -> 35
